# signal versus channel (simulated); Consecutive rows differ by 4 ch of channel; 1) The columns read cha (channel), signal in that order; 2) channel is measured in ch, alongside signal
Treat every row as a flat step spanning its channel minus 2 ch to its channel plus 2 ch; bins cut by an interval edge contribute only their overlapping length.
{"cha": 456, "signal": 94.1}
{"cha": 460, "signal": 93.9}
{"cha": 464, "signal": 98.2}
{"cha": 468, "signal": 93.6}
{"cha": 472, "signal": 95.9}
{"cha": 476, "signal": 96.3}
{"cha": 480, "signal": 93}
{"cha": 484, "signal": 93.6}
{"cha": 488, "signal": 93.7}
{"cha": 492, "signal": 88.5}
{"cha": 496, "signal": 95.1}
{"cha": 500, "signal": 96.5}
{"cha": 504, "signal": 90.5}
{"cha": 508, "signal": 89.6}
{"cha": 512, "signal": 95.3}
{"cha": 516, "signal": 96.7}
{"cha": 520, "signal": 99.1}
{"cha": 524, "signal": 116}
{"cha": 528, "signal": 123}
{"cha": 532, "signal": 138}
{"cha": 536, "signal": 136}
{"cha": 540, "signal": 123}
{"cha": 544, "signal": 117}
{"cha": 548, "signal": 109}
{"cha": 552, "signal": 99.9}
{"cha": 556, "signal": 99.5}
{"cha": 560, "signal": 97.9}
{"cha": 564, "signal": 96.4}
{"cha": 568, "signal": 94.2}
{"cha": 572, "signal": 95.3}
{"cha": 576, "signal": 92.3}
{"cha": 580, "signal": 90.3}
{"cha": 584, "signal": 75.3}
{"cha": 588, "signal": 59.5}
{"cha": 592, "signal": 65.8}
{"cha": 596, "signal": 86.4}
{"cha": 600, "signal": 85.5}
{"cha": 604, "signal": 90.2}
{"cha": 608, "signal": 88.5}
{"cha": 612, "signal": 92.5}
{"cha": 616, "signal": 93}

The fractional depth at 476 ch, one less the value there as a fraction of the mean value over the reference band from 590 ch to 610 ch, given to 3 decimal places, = -0.156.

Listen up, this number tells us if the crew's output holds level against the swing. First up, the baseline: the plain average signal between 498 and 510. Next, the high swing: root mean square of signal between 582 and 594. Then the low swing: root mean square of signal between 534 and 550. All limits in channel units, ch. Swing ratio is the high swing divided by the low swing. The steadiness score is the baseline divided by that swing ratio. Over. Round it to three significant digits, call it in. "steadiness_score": 167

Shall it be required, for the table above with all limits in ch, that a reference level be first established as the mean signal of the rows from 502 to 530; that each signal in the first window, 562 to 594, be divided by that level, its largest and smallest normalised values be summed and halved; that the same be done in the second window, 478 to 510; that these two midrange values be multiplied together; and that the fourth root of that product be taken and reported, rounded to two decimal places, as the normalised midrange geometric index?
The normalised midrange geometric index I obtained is 0.91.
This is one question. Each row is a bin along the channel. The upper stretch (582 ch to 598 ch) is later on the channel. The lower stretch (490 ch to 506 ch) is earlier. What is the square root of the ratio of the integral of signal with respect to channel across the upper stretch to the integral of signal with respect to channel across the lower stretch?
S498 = 0.88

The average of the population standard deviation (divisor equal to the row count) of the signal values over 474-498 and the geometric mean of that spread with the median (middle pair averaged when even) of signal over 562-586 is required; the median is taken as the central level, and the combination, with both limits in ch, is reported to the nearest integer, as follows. 9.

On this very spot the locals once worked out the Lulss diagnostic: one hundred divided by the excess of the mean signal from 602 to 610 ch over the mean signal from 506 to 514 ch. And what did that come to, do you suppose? -32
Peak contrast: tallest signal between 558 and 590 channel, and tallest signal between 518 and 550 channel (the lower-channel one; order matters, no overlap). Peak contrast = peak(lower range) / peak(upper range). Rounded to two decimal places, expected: 1.41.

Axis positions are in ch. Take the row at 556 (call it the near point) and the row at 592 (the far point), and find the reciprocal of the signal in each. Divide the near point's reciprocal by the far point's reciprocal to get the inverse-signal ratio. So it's 0.66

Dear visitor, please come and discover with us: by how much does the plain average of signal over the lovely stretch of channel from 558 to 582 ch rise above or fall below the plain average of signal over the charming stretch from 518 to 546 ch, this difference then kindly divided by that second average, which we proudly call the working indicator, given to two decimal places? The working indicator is -0.22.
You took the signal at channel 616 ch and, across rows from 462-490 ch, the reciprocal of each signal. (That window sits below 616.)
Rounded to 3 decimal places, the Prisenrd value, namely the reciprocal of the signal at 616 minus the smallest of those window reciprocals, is 0.001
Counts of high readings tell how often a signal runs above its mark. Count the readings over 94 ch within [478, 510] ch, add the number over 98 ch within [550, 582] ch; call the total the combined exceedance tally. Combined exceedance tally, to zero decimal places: 4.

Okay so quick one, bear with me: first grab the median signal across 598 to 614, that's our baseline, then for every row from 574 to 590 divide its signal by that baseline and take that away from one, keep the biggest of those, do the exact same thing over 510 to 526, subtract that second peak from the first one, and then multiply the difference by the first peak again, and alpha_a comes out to 0.134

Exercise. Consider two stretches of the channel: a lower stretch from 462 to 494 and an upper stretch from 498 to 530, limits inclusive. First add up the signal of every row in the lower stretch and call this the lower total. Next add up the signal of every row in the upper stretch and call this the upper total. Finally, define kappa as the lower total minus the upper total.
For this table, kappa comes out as -54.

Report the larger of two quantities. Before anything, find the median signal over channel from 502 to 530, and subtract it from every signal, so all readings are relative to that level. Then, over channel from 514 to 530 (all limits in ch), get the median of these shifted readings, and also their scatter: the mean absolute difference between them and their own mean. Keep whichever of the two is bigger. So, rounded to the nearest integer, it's 11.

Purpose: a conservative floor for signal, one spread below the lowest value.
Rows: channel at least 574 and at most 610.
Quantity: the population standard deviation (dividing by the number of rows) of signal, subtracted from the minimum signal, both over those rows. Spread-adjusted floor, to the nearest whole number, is 48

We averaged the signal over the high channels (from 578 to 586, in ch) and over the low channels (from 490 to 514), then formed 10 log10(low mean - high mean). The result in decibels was 10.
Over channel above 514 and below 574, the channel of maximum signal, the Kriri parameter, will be 532 ch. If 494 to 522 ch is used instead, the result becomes 520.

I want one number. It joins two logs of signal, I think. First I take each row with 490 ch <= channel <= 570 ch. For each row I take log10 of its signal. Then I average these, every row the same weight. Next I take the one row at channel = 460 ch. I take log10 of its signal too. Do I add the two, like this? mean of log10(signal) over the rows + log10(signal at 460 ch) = 3.99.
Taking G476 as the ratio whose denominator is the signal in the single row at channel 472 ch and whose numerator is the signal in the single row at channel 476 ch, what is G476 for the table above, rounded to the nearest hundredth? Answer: 1.00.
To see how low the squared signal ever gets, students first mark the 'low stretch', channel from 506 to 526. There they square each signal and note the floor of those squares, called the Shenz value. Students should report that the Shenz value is 8028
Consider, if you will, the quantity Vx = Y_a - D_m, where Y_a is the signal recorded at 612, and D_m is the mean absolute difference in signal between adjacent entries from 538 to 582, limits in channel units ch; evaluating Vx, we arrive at 89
